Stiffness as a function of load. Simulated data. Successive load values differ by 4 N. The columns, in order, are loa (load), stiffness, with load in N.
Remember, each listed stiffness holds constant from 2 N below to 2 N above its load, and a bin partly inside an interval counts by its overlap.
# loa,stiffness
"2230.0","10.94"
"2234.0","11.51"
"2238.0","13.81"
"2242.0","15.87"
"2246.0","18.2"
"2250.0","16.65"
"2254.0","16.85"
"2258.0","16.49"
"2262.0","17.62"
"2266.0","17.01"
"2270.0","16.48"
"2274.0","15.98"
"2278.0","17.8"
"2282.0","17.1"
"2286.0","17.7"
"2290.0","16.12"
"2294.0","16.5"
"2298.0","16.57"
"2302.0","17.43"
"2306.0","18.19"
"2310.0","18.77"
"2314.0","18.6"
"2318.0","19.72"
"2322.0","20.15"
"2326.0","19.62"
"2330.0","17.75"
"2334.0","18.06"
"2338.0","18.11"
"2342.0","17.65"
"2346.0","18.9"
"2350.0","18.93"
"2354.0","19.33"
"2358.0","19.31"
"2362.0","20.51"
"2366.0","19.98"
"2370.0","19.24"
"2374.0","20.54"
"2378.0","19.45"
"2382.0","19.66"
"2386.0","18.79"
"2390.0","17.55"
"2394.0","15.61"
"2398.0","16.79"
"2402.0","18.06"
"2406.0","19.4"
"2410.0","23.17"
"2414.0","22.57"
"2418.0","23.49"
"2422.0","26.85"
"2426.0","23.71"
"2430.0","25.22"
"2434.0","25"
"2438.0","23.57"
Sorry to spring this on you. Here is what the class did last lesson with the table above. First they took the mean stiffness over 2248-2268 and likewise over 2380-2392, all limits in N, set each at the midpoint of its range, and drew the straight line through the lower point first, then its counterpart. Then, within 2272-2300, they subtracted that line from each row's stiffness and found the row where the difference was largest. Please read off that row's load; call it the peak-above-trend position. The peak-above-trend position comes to 2278.0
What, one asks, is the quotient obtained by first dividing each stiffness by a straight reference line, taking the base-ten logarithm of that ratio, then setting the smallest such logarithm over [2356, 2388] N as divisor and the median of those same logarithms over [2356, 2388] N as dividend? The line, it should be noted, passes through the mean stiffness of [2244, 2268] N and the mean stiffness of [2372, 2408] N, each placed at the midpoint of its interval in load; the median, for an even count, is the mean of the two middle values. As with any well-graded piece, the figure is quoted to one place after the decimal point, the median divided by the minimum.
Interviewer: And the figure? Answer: 3.1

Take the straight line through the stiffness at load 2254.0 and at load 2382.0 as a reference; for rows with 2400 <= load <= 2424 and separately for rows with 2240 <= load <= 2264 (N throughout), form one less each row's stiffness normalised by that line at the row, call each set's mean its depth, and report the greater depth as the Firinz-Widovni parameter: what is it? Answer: -0.008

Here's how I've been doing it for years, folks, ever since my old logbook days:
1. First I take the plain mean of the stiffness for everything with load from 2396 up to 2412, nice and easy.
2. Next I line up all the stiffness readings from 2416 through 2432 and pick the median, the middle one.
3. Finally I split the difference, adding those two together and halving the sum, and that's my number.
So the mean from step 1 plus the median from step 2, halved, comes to 22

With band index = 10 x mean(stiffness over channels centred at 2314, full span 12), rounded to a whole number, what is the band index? 190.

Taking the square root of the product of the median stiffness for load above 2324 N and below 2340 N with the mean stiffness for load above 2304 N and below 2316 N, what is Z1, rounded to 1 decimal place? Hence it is 18.3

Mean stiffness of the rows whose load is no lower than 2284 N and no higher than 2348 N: 18.1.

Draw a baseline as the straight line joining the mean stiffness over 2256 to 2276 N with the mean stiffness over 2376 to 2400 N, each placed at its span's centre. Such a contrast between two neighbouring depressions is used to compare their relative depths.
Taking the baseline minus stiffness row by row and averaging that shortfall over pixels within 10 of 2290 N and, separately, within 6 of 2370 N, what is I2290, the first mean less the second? 2.3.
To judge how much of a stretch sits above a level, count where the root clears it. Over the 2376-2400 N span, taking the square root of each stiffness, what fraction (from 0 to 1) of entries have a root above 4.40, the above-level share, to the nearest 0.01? 0.33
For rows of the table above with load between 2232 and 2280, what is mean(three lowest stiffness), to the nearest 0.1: 13.7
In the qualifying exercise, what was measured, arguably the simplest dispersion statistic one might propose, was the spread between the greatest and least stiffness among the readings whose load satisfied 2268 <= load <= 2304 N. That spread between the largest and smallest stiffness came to 1.8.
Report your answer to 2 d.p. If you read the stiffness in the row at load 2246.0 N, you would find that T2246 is 18.20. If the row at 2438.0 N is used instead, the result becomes 23.57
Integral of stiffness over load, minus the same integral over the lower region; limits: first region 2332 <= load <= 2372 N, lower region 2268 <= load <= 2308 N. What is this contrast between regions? 81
